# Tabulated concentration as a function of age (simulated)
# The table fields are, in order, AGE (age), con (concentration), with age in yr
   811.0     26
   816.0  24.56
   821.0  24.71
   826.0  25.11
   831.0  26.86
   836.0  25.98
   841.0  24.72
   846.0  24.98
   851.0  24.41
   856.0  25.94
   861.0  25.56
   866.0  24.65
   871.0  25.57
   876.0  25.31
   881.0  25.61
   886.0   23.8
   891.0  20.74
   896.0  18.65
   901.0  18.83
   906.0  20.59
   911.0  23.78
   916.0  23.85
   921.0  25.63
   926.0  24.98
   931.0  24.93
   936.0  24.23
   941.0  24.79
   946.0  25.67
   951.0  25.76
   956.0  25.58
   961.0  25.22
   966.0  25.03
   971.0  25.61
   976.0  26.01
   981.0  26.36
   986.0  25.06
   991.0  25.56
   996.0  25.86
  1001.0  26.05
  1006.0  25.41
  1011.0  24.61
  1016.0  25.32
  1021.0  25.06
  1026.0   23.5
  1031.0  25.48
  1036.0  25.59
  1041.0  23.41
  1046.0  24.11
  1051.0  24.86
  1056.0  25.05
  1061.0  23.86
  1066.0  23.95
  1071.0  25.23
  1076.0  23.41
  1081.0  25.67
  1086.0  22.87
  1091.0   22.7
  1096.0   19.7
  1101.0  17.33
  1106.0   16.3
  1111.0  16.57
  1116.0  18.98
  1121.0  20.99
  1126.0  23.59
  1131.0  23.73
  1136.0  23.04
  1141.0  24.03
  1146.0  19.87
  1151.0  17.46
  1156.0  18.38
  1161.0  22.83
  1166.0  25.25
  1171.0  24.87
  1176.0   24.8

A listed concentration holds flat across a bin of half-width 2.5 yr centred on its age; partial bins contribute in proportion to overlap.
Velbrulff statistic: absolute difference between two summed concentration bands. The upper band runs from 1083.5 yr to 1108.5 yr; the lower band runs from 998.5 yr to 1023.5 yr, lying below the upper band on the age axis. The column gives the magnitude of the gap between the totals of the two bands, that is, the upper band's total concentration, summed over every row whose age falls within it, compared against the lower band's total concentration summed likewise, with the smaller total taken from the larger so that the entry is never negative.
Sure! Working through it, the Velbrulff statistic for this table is 28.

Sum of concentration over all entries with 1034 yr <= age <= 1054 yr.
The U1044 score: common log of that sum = 1.99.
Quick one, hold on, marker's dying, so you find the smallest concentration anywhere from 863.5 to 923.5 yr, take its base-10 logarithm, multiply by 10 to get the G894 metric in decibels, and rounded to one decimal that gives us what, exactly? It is 12.7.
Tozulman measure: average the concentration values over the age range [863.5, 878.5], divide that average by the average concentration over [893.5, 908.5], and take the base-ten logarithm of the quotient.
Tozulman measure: 0.11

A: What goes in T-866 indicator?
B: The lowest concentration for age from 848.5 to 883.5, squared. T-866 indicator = 596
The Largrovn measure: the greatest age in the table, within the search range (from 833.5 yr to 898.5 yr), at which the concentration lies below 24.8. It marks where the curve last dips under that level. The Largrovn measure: 896.0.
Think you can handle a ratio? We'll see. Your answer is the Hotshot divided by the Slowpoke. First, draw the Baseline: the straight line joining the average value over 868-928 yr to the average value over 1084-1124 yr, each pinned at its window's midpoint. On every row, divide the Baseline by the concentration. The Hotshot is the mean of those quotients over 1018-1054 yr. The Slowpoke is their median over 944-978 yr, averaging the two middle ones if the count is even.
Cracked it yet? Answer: 0.974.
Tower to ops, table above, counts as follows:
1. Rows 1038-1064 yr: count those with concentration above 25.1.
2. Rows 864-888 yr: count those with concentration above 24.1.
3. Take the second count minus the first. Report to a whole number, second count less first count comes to 4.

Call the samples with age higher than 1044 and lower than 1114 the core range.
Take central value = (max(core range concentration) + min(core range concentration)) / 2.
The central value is 21.0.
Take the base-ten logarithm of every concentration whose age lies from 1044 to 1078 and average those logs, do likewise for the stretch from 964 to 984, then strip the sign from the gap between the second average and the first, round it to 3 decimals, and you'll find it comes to 0.024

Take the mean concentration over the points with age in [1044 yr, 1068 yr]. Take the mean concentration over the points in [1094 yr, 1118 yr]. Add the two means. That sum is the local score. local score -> 42.1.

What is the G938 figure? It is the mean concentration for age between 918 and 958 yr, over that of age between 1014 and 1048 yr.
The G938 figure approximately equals 1.02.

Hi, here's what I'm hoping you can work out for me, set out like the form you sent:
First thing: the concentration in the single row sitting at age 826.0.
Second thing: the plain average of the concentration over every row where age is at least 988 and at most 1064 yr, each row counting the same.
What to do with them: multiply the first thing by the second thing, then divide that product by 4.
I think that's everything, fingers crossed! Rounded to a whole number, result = 156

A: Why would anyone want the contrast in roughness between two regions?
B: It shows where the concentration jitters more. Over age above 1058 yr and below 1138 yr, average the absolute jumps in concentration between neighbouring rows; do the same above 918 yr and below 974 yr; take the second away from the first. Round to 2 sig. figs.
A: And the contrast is 1.1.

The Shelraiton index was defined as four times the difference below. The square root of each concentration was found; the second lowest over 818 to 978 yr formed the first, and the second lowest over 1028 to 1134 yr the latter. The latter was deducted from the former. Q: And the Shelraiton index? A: 1.1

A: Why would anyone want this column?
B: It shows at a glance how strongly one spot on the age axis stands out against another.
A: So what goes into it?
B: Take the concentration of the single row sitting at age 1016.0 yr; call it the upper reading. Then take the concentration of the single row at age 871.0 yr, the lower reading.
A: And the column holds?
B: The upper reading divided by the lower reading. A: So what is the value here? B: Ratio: 1.0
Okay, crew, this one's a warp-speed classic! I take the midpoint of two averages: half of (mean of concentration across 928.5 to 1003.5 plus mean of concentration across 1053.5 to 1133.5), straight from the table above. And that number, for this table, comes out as 23.7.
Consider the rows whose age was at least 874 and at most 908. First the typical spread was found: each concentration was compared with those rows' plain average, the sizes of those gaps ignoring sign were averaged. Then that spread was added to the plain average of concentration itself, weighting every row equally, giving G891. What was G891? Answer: 24.5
